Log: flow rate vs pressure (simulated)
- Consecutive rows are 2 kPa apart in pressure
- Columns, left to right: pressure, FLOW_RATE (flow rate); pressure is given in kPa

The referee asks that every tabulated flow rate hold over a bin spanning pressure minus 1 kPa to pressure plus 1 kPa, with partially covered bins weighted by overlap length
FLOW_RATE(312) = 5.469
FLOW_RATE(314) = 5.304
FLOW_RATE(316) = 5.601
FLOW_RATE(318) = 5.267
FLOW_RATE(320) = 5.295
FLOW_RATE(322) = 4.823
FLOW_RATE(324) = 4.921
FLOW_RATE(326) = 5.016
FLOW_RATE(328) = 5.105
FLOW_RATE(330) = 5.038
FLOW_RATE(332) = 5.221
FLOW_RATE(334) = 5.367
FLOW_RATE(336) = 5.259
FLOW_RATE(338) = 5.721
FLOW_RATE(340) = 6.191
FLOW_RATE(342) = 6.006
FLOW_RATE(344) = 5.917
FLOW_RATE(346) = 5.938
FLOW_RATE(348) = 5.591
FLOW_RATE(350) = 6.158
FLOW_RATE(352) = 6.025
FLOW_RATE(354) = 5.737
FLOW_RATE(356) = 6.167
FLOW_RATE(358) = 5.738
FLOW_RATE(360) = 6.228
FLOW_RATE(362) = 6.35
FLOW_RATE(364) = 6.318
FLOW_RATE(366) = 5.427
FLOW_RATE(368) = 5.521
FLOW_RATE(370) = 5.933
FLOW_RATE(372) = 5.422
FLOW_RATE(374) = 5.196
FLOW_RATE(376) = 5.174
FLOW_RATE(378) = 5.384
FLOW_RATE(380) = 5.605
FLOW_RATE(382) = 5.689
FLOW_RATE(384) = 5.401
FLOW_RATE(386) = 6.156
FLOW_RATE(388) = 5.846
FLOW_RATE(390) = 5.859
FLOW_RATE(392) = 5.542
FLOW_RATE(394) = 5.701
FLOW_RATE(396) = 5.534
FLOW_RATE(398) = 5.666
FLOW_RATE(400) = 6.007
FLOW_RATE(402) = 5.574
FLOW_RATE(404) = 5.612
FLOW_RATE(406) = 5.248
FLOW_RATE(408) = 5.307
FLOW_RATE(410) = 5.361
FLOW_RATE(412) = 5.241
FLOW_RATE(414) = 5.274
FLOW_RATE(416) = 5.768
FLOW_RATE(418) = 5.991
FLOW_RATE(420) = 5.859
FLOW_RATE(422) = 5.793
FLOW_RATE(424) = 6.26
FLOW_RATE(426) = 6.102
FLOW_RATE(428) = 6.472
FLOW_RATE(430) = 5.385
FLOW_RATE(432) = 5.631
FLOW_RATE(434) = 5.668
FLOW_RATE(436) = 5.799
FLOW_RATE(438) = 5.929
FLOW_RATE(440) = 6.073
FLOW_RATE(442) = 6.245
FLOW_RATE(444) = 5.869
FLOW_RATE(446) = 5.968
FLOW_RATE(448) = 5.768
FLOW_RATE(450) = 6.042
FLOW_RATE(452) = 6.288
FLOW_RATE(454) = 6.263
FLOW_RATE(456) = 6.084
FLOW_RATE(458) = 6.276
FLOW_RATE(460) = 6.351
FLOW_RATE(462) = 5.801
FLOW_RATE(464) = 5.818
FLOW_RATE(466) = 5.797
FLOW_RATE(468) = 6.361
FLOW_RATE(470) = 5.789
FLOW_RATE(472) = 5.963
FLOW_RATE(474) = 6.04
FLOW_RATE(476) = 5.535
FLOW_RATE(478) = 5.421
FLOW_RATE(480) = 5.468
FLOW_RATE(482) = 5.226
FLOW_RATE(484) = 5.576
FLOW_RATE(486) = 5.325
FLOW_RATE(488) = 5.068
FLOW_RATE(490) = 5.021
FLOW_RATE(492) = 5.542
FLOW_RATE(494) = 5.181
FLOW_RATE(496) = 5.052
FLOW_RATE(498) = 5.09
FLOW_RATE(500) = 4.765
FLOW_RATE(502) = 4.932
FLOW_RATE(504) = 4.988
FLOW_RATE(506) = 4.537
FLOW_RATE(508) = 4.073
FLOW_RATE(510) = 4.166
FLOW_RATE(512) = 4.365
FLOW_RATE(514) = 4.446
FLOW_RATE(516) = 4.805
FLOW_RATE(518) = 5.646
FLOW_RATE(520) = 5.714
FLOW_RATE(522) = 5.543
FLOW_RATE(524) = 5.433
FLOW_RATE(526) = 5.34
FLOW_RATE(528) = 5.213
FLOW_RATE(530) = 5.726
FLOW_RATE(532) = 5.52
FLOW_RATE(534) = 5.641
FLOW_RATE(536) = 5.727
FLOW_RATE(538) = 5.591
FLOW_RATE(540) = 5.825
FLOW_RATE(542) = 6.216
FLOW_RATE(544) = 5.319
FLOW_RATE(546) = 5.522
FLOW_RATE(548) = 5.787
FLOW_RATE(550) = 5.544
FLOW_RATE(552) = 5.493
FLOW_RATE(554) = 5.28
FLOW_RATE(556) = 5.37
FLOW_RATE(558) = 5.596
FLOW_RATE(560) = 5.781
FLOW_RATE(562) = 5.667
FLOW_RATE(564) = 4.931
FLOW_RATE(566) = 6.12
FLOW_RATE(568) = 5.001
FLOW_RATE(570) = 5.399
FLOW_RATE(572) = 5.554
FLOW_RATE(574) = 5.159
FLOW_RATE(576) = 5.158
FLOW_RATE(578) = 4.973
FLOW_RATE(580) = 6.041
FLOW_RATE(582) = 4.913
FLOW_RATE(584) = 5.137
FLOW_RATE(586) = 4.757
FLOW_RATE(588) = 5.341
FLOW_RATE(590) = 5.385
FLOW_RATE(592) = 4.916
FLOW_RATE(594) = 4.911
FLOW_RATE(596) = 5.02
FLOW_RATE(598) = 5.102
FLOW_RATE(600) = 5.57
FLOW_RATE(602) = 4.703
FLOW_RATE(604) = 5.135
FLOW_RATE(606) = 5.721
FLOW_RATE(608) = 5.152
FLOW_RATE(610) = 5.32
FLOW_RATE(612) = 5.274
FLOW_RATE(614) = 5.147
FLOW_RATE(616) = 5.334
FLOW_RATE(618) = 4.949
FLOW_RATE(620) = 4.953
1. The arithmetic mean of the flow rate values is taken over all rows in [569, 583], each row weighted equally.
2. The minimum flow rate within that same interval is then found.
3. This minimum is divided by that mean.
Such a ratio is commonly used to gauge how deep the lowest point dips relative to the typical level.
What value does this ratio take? 0.925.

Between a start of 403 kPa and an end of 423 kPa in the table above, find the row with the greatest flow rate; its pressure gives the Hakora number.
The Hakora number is 418 kPa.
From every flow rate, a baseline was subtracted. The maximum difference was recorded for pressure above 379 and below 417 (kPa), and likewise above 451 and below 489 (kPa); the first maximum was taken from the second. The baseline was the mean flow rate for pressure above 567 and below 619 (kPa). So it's 0.2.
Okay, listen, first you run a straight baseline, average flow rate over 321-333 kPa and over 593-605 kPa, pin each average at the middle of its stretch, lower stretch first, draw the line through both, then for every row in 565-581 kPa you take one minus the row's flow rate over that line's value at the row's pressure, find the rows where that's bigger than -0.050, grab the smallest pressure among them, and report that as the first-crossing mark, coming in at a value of 568 kPa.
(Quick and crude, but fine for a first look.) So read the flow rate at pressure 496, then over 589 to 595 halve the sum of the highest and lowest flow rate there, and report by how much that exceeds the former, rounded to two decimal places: 0.10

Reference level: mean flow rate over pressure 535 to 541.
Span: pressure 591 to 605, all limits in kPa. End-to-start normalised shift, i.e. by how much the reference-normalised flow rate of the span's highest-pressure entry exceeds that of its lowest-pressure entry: 0.04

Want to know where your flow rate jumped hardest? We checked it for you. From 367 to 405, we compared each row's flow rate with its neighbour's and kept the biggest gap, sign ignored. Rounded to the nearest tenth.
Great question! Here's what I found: 0.8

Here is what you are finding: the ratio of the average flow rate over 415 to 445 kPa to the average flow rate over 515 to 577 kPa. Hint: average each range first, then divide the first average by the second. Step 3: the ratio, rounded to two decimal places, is 1.08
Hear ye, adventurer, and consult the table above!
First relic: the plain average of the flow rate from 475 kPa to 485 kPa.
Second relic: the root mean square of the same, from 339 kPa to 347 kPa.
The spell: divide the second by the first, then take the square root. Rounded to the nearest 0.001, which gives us 1.051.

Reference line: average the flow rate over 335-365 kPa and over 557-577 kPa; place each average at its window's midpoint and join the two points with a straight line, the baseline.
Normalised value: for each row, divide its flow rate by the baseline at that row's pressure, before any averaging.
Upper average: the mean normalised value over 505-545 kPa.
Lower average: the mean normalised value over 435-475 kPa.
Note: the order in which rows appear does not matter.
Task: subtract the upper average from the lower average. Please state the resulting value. 0.11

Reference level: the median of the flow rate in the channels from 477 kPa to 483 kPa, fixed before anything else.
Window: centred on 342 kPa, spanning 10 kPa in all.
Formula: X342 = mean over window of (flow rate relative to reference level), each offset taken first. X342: 0.53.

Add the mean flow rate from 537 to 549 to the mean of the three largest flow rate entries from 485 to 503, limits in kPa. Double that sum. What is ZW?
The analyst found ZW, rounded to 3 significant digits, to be 22.1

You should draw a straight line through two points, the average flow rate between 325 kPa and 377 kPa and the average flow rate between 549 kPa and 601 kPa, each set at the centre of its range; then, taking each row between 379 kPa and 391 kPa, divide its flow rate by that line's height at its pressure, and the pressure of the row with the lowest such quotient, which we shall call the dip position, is 384 kPa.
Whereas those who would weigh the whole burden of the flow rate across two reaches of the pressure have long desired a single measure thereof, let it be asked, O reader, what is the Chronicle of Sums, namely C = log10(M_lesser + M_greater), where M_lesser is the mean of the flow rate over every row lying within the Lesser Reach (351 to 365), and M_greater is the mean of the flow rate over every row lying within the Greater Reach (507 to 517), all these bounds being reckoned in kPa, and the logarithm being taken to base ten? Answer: 1.02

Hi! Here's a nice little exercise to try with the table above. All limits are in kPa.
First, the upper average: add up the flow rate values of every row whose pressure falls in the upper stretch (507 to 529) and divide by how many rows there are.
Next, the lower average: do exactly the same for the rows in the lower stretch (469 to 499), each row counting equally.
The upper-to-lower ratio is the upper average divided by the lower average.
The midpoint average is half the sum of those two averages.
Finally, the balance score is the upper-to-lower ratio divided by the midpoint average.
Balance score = 0.1766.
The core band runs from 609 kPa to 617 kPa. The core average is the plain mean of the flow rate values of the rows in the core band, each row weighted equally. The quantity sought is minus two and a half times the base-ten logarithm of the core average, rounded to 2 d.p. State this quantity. -1.80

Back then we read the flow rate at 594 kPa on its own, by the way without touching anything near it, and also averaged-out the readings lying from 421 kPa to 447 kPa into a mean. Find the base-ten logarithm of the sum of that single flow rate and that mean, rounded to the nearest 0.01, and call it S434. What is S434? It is 1.04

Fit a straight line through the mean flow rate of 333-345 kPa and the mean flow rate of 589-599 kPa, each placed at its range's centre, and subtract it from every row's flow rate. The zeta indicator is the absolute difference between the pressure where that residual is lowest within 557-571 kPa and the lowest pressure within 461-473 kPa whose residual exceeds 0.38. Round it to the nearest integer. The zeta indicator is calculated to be 102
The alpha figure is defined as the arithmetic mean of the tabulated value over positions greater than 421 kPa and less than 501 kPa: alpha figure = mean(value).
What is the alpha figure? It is 5.8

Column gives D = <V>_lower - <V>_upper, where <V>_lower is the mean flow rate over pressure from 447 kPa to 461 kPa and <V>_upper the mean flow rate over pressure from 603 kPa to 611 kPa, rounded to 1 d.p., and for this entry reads 0.8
